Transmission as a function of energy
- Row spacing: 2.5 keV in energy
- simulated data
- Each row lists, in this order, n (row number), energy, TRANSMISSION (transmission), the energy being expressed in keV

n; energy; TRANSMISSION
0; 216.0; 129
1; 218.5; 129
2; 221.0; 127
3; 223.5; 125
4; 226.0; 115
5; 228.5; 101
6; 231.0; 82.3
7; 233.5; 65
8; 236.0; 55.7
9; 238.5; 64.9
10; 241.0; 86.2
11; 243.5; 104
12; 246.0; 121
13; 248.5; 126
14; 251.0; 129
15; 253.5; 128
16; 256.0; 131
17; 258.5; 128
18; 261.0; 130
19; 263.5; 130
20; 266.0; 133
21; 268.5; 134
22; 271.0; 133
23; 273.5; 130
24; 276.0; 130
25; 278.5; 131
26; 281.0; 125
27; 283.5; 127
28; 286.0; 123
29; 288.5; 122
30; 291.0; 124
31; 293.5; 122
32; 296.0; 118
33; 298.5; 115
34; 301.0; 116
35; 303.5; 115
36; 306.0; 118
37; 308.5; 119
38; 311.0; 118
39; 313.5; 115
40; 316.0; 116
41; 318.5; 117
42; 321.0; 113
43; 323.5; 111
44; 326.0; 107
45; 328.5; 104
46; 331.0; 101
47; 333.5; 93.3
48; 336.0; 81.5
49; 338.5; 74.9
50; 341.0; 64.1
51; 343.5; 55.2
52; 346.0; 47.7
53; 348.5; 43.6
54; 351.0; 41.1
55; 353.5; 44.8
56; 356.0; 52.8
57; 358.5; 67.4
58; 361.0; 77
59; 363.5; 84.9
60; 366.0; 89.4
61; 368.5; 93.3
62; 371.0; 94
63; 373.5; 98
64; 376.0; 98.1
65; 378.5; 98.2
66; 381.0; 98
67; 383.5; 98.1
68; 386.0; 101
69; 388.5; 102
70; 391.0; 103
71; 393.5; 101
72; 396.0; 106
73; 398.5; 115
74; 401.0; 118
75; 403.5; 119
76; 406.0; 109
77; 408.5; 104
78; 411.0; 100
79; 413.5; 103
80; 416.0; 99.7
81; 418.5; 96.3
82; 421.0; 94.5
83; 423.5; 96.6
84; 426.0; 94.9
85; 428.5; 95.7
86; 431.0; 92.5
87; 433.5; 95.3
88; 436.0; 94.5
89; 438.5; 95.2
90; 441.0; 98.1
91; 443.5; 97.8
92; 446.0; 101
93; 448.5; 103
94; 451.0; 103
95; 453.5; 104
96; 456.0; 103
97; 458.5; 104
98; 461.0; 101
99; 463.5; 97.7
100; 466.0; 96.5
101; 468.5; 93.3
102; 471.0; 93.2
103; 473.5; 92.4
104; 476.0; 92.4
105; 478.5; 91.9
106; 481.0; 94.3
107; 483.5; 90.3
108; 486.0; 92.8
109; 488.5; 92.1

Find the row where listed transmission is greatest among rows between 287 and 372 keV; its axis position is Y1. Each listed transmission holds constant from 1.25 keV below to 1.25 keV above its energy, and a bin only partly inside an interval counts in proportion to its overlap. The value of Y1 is 291.0 keV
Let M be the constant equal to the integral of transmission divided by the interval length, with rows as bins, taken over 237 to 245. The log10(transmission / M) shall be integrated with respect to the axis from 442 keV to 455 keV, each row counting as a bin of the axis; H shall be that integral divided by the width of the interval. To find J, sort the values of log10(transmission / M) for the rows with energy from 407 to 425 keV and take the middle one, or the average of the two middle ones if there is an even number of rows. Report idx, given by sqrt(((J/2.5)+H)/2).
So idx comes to 0.228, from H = 0.08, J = 0.068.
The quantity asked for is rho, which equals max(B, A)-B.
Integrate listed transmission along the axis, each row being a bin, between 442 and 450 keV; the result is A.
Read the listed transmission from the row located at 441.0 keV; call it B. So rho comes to 707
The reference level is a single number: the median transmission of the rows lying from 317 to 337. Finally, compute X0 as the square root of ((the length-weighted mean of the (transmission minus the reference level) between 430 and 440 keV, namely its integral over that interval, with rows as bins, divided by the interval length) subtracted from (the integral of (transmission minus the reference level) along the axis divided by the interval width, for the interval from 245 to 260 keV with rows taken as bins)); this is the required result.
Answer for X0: 5.7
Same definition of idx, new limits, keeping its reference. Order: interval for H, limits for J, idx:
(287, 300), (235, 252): 0.303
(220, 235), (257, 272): 0.262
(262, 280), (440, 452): 0.330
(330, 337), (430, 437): 0.157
